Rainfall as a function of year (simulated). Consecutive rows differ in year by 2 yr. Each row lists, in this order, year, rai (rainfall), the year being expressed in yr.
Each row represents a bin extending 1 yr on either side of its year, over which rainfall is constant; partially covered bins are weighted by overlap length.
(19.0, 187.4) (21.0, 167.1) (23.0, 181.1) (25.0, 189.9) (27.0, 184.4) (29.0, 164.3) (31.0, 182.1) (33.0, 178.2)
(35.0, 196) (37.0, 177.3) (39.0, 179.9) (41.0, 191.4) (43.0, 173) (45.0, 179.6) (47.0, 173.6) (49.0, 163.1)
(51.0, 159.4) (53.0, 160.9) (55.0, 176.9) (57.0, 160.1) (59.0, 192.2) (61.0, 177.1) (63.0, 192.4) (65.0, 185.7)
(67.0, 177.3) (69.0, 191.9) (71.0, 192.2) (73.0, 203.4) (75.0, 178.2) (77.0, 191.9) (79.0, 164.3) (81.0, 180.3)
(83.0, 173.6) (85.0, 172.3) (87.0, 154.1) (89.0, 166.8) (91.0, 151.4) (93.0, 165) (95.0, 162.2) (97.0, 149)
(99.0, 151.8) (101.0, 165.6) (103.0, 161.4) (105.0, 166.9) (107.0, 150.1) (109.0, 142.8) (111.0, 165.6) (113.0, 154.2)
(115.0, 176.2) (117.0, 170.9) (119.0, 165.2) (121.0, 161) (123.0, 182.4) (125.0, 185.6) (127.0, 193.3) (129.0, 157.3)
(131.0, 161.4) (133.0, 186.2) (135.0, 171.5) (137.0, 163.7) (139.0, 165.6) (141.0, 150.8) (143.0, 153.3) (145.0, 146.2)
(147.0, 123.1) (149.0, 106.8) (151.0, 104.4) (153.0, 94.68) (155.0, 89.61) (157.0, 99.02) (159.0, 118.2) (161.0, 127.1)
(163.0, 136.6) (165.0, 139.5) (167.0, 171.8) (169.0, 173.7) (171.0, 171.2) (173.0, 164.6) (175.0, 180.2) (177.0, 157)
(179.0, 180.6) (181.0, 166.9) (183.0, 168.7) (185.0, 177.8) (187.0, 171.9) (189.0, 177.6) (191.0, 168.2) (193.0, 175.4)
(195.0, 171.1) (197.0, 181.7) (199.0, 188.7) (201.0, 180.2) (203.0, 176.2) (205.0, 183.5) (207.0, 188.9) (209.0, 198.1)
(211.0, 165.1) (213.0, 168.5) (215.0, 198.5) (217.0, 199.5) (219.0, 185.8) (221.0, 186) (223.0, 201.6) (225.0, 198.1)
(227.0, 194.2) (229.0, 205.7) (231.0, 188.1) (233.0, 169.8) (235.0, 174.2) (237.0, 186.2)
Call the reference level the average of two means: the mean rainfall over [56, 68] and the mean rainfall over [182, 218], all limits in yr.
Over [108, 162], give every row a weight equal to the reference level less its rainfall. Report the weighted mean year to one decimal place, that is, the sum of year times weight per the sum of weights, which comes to 145.6 yr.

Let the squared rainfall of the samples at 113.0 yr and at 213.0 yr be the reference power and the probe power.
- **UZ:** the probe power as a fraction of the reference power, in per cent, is 119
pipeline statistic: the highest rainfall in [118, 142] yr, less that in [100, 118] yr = 17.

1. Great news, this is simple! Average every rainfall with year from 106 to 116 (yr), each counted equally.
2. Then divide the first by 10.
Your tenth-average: 15.8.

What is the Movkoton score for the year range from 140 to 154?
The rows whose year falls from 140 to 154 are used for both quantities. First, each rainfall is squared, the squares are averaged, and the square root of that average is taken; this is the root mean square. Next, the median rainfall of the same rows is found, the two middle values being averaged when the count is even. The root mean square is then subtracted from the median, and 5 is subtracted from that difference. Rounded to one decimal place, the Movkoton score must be -9.5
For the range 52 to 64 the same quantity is -5.1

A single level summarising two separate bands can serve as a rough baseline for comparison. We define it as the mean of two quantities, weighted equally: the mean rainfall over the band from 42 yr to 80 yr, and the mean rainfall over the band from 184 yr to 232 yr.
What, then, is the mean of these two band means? 182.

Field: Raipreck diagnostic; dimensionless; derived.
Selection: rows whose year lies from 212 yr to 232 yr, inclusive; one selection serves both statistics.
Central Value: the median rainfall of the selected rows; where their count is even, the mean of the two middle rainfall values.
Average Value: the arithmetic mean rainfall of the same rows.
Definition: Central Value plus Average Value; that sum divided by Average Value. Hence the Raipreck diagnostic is 2.02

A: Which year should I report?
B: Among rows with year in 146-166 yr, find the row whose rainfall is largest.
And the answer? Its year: 165.0 yr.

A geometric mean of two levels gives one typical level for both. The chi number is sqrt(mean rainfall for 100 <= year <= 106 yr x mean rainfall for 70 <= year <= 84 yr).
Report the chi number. 174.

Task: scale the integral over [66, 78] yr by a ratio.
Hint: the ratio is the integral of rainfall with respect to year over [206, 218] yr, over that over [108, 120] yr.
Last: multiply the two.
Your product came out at 2604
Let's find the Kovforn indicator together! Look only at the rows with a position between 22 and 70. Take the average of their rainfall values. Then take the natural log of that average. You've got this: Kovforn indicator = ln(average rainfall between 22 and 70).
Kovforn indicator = 5.19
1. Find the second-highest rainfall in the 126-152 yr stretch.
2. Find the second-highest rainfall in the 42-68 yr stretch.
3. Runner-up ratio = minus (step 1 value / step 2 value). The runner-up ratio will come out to -0.97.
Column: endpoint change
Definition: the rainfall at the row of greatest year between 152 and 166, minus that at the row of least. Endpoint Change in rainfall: 45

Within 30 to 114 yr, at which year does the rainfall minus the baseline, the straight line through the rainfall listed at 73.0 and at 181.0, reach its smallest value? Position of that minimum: 51.0 yr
